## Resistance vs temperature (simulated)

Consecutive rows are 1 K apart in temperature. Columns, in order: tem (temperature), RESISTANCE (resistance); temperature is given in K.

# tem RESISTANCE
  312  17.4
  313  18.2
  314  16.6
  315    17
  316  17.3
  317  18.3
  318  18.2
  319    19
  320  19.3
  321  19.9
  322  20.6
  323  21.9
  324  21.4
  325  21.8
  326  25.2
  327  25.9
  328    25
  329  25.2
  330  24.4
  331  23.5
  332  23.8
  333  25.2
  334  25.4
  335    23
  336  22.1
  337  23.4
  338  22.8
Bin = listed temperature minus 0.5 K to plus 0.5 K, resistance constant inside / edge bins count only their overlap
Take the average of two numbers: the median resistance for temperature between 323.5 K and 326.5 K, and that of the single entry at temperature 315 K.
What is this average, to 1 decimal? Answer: 19.4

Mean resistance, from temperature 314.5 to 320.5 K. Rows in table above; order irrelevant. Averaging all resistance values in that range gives 18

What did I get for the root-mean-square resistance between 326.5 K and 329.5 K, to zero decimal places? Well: 25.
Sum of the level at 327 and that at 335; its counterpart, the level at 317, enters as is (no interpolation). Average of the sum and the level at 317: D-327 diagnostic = 33.6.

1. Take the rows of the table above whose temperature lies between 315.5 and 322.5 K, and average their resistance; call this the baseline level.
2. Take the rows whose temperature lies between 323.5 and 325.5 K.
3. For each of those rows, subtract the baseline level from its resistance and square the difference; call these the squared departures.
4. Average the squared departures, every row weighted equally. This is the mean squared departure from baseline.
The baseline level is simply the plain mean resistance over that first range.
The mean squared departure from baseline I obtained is 7.1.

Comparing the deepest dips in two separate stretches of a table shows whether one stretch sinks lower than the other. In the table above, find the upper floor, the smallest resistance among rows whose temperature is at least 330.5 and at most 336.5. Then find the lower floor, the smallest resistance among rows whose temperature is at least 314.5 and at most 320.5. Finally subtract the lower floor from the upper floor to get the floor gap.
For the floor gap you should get 5.1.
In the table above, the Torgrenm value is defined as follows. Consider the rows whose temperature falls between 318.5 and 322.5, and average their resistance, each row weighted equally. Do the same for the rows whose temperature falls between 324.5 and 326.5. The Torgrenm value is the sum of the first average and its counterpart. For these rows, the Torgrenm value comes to 43.2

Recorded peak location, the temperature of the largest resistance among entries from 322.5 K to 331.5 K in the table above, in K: 327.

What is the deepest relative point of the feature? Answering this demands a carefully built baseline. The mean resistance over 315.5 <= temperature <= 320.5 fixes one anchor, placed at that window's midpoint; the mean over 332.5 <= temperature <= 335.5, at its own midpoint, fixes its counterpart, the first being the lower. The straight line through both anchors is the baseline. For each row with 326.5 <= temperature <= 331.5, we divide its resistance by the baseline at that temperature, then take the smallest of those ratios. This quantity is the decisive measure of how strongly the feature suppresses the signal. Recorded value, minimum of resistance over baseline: 1.00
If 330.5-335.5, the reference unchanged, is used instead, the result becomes 0.92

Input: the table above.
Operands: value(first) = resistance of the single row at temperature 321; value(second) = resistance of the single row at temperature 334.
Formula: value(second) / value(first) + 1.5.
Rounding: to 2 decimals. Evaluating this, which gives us 2.78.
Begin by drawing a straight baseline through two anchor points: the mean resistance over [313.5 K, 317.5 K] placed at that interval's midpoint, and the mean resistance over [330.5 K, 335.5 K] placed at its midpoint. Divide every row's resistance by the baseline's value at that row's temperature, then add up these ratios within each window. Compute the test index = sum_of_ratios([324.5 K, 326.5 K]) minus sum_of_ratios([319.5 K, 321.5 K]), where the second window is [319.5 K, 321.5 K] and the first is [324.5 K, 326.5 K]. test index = 0.18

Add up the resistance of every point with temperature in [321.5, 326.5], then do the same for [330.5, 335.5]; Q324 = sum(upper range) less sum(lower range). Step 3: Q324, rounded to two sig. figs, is 10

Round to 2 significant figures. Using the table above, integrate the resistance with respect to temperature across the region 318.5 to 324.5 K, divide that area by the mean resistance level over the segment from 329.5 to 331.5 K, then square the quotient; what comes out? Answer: 26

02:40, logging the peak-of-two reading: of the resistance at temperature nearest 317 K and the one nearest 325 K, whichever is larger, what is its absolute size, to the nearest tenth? 21.8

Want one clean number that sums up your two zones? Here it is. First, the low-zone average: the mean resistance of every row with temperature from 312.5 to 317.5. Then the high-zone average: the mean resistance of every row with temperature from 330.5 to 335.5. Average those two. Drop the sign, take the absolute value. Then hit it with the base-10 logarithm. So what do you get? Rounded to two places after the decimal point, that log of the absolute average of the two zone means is 1.32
